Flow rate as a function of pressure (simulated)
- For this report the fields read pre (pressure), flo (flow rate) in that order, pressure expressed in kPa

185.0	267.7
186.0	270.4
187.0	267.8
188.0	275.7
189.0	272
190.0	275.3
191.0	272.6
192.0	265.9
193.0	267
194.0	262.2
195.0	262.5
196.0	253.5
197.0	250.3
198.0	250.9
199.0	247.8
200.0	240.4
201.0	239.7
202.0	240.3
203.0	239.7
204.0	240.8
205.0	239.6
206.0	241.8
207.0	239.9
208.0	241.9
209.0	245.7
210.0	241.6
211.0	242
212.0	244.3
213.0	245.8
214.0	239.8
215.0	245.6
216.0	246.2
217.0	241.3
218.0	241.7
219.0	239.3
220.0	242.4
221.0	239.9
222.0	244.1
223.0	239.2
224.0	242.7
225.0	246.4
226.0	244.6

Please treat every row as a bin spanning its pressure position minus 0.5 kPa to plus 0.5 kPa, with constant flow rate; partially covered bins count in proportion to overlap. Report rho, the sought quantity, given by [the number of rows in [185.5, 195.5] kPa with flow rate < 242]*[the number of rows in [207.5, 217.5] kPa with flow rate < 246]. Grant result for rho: 0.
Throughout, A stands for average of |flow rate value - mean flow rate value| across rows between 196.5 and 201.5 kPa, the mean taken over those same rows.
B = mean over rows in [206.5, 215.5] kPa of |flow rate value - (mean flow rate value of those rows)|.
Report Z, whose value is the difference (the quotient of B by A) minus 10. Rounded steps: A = 4.6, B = 2.1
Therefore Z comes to -9.5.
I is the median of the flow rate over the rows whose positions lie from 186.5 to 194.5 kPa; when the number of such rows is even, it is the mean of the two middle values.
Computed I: 270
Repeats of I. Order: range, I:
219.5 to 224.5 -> 242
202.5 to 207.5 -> 240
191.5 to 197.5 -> 262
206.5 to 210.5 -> 242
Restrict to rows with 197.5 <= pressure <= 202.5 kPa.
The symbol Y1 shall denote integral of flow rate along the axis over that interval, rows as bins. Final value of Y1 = 1219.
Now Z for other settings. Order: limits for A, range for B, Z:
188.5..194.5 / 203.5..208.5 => -9.8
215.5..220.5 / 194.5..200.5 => -7.2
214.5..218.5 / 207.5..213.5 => -9.2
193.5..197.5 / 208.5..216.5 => -9.6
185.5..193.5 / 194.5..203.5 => -7.9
